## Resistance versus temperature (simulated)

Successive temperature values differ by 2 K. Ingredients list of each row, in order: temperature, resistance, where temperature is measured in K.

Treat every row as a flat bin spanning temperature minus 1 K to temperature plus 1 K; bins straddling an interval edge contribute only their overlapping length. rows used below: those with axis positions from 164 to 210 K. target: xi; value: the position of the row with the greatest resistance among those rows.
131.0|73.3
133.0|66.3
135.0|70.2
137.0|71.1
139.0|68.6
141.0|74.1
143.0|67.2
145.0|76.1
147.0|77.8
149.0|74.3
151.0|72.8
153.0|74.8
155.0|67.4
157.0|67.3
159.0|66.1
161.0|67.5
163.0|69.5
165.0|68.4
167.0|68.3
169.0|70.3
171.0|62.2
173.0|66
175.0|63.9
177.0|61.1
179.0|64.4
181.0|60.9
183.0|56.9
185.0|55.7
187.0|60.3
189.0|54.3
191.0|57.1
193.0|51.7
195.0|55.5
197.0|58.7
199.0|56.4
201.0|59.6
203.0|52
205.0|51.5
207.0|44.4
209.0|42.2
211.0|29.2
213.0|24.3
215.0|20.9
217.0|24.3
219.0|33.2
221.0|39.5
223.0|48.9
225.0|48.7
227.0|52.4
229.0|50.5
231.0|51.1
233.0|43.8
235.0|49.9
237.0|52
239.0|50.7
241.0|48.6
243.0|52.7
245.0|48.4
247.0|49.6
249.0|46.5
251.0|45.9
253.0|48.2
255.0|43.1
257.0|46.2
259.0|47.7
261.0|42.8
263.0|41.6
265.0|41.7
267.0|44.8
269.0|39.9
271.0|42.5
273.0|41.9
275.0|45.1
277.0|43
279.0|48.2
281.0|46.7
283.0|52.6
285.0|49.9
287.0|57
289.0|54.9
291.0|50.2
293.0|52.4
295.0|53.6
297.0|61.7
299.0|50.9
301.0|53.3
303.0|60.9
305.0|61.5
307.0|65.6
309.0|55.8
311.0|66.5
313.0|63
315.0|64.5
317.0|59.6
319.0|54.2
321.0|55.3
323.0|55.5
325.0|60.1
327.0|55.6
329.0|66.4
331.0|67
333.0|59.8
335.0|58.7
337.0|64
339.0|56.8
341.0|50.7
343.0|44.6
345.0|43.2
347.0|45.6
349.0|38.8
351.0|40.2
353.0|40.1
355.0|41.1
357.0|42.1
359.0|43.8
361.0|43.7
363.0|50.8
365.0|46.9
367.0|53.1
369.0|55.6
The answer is 169.0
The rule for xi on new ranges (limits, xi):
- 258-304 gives 297.0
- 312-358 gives 331.0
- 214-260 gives 243.0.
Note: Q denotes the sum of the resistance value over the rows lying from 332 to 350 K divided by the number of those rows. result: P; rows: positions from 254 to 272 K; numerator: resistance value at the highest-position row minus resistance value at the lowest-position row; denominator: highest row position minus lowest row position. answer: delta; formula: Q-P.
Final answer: 51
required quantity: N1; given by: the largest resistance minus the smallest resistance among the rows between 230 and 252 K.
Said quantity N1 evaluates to 8.9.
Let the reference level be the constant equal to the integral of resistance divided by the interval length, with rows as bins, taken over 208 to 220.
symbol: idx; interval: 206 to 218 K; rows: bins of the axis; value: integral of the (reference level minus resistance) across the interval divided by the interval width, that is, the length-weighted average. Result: -2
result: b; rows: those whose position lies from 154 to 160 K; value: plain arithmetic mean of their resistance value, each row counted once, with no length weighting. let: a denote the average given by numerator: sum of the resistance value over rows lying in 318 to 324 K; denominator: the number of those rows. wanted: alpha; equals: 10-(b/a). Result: 8.78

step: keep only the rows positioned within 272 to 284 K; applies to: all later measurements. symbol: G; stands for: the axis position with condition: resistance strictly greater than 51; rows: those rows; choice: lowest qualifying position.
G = 283.0 K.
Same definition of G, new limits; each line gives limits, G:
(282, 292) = 283.0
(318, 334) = 319.0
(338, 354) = 339.0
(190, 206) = 191.0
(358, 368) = 367.0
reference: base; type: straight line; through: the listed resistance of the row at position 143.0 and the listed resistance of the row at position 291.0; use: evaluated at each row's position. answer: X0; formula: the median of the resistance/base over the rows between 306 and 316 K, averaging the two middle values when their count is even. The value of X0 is 1.4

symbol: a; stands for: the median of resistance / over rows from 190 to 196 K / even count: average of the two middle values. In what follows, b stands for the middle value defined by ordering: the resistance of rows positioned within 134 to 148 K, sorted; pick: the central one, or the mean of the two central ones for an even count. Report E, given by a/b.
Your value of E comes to 0.78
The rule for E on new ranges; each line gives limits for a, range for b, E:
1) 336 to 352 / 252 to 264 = 1.01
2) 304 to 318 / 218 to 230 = 1.29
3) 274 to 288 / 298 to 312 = 0.79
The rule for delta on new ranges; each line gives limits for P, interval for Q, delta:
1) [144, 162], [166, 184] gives 64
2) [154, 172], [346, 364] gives 43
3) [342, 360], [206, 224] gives 34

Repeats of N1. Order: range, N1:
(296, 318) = 15.6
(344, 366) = 12.0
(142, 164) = 11.7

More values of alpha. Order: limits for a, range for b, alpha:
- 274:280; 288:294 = 8.84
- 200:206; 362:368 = 9.08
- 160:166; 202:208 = 9.28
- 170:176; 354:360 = 9.34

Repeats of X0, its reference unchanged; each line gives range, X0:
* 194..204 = 0.9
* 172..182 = 1.0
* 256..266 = 0.8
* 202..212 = 0.7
